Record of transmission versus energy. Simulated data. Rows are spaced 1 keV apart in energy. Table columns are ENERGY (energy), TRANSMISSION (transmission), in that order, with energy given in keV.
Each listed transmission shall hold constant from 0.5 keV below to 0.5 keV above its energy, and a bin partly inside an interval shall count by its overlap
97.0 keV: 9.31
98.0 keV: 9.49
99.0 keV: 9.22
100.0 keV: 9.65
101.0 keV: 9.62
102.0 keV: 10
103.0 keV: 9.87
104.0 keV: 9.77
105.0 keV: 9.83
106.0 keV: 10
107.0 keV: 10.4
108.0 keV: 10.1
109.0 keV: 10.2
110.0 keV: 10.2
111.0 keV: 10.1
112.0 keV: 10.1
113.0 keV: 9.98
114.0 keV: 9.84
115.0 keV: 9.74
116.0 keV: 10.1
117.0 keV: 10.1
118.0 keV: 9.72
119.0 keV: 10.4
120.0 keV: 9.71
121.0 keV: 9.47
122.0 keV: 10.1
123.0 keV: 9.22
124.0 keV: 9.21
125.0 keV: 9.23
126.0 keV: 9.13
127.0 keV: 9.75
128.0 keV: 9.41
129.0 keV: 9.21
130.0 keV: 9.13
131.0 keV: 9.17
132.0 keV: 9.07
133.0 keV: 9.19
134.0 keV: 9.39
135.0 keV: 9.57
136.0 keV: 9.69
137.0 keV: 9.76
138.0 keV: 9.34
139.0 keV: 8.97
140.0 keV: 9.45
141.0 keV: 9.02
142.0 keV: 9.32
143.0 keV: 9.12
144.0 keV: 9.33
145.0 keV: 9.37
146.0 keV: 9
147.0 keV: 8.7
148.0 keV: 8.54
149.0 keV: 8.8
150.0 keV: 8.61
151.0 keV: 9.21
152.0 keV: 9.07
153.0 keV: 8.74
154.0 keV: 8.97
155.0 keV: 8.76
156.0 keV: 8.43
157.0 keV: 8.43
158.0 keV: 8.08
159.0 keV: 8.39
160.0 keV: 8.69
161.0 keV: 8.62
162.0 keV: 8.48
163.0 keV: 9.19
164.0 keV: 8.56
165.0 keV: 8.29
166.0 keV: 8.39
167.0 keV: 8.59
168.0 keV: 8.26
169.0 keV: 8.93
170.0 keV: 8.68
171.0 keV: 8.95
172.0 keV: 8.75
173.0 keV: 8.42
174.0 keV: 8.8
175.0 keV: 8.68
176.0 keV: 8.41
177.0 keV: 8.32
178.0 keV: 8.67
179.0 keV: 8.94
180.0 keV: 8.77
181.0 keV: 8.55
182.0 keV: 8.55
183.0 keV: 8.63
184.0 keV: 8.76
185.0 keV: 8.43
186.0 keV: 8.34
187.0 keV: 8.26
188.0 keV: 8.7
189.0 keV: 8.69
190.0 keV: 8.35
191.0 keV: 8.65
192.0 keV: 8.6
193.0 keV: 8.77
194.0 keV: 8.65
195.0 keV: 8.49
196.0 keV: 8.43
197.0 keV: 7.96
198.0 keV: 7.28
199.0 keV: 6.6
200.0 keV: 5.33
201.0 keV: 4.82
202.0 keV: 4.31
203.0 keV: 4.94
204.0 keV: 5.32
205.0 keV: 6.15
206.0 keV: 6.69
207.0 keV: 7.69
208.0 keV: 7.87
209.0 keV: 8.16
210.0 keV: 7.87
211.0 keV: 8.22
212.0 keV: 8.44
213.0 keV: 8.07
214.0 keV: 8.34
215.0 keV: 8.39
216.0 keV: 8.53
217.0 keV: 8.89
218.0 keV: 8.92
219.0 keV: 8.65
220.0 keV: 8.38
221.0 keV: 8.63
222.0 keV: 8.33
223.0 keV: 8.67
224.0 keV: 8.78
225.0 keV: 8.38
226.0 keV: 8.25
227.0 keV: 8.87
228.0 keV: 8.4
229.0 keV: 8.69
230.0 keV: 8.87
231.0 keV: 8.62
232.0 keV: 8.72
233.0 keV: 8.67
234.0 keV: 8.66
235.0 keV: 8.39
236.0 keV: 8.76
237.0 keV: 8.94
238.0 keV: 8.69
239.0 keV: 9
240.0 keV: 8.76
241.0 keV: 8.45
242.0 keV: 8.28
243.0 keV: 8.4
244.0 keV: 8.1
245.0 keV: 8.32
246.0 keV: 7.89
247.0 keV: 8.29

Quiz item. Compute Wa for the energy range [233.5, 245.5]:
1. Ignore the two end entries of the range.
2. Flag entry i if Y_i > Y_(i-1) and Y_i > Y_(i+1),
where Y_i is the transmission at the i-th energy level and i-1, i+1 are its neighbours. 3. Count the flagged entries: 3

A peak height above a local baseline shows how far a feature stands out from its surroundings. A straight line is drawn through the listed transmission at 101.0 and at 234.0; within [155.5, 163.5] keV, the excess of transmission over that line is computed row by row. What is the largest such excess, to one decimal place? 0.0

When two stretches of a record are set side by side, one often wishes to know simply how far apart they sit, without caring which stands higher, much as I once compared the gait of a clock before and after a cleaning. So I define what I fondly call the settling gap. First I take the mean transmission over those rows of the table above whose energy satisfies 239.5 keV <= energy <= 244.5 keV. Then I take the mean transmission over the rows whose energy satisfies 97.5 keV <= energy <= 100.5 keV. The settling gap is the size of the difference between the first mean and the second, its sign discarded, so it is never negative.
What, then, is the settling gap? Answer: 1.1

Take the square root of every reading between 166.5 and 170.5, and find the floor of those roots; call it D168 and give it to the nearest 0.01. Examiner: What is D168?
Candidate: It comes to 2.87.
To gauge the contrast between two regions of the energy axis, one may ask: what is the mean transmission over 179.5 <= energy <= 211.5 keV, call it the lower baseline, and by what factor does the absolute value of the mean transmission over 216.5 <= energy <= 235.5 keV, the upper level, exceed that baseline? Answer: 1.13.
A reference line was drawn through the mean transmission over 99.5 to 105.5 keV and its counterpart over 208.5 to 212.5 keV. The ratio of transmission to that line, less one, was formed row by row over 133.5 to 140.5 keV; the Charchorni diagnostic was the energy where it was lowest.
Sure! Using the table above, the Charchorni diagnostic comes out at 139.0 keV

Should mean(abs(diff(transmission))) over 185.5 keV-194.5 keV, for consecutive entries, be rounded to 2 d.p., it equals 0.19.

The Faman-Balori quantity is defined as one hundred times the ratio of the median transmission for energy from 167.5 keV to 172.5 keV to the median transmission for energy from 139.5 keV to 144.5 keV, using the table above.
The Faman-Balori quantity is 93.9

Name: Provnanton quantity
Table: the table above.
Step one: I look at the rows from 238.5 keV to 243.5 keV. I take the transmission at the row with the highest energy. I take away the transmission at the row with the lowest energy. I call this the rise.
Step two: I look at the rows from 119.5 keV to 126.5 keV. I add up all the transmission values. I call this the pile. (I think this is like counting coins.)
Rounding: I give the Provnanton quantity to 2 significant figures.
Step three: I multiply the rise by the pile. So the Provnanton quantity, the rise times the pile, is -40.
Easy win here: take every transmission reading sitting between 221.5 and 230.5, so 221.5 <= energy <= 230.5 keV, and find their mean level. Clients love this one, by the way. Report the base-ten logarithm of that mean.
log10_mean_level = 0.934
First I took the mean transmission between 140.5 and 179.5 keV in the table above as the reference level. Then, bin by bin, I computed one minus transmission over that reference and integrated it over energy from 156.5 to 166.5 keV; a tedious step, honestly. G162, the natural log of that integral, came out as -1.38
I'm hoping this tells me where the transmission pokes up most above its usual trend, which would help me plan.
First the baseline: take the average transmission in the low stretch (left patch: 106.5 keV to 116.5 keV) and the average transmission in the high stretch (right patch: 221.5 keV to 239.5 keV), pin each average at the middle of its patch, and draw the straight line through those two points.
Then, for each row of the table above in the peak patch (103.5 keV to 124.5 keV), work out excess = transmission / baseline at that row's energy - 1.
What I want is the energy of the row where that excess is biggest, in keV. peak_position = 119.0 keV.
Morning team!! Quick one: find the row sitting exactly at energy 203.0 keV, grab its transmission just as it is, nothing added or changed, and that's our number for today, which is 4.94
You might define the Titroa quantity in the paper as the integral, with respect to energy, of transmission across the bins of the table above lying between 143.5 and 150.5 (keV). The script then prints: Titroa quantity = 62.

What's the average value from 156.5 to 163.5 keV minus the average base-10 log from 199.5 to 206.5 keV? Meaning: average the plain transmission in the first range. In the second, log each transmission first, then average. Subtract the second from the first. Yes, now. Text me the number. 7.8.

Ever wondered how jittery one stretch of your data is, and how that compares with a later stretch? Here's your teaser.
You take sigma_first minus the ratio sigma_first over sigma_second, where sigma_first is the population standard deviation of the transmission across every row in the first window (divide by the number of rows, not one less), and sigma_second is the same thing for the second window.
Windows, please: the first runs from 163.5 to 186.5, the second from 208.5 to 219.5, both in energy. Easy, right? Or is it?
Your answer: -0.46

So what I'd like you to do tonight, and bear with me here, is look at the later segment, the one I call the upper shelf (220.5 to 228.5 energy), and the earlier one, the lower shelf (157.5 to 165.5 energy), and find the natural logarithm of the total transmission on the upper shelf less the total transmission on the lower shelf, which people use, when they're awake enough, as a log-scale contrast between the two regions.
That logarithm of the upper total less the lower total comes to -4.6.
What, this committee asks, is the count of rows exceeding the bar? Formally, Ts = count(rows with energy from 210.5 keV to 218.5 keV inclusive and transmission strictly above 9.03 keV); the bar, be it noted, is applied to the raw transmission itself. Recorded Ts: 0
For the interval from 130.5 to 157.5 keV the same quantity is 15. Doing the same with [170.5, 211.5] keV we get 0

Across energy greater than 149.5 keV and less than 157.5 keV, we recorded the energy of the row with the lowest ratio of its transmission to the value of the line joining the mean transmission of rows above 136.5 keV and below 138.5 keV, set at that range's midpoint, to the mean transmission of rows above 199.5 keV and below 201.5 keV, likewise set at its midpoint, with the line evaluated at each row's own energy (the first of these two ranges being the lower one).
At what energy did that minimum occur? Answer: 150.0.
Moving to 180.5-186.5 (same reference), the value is 181.0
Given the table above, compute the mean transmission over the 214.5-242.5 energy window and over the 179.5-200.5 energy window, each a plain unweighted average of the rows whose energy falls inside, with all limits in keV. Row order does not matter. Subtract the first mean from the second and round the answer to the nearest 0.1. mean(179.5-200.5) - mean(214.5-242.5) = -0.4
